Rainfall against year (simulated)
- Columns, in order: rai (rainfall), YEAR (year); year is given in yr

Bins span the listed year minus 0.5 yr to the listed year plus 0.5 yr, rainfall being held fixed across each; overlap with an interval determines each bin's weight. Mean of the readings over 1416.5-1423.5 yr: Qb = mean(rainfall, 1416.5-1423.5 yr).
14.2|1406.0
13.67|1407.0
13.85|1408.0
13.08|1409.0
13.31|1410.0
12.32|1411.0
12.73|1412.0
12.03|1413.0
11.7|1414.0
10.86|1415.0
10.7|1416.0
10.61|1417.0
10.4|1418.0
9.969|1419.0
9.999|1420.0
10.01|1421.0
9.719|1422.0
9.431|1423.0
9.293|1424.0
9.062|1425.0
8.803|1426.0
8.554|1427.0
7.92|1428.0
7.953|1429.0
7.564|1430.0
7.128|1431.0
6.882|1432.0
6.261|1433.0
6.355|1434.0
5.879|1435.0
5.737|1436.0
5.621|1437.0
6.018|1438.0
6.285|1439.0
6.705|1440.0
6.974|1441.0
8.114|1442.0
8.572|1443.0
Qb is 10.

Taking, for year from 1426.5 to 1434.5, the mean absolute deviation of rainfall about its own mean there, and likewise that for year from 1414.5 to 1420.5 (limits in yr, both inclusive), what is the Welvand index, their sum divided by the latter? 3.23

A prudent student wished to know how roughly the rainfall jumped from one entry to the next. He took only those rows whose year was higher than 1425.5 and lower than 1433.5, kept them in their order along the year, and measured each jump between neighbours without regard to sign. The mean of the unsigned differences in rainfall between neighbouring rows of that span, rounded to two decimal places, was 0.37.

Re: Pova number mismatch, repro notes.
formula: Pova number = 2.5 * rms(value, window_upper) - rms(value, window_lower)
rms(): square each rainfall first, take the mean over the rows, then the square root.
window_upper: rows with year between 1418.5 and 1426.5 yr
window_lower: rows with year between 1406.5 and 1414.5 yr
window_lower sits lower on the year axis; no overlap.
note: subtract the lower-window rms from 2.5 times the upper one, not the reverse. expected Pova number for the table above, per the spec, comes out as 11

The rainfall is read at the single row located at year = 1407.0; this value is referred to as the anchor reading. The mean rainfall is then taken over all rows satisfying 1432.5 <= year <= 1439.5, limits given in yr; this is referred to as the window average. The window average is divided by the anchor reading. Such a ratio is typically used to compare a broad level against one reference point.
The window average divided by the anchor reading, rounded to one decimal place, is 0.4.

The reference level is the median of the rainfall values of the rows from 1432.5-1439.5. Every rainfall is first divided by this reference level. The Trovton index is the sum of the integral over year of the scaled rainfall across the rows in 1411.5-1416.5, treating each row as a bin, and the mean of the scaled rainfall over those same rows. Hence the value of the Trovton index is 11.6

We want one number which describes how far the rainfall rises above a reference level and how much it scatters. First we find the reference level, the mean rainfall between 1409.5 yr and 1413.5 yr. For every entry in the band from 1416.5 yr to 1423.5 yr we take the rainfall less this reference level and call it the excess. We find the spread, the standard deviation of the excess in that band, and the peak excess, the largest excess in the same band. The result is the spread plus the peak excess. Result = -1.6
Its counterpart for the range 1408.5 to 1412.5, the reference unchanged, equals 1.1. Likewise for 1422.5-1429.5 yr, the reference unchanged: -2.6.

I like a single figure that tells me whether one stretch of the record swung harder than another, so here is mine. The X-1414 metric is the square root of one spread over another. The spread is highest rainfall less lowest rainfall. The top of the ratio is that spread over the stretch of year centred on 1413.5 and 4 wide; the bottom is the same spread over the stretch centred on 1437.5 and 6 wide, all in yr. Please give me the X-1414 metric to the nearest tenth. 1.3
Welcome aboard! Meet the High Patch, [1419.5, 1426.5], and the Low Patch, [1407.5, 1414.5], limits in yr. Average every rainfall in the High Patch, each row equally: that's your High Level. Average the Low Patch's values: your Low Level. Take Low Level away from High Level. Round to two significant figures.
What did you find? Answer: -3.2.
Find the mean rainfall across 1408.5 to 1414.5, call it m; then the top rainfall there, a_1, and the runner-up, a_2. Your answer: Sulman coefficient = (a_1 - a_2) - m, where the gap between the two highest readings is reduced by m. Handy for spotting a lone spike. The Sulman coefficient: -12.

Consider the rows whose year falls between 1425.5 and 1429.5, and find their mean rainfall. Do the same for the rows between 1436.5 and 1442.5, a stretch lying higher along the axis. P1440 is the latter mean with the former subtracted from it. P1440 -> -1.7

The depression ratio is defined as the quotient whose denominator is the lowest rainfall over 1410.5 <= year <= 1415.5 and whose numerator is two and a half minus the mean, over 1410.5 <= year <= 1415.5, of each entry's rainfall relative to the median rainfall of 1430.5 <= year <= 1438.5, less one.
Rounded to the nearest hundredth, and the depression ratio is 0.14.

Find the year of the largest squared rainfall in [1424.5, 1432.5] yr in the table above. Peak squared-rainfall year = 1425.0 yr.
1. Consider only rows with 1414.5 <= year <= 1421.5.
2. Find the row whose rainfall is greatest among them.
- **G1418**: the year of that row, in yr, 1415.0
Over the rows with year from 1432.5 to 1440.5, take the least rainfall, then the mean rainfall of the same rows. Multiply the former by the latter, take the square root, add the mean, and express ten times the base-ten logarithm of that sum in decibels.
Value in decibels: 10.8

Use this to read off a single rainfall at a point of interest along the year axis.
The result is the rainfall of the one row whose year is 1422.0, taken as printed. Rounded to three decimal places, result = 9.719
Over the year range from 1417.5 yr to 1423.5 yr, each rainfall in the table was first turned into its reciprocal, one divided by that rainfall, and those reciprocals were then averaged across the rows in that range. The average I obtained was 0.101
